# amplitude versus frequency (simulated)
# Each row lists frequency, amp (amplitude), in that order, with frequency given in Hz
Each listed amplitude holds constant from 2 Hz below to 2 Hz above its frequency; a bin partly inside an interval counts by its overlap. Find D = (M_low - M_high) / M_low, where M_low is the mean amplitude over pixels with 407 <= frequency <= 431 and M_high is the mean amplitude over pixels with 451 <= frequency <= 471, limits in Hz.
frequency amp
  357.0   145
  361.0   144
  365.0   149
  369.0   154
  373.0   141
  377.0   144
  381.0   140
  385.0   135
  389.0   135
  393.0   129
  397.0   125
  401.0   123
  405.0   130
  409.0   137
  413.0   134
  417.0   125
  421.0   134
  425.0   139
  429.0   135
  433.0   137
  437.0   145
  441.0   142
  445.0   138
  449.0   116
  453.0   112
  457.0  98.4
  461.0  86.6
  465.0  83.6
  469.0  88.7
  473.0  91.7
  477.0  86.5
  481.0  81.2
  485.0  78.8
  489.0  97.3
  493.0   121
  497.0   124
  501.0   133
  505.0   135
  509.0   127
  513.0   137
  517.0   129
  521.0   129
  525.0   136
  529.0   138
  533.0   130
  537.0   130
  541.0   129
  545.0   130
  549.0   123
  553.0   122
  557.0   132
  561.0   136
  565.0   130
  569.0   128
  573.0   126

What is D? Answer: 0.3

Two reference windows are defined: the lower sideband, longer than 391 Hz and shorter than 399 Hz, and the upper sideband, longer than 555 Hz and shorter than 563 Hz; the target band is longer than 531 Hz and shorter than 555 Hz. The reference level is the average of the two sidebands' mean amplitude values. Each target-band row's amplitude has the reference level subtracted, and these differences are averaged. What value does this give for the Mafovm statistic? -3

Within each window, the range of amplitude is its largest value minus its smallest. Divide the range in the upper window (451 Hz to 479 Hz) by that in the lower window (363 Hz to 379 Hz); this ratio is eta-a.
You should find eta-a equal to 2.2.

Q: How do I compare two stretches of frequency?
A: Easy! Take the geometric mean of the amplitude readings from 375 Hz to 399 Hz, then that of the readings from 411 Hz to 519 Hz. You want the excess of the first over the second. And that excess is 20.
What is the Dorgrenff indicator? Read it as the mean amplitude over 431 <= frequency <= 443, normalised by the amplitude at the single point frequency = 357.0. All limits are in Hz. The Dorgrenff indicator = 0.97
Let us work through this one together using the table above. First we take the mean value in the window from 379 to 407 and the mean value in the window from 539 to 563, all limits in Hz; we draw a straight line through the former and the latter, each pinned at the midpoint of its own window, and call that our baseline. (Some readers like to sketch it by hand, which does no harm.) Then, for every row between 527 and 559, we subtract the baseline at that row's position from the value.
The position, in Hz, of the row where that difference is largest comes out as 529.0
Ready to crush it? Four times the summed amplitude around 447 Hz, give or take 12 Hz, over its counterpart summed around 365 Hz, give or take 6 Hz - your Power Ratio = 7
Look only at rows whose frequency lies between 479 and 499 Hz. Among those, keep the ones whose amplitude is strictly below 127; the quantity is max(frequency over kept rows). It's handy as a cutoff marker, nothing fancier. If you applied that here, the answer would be 497.0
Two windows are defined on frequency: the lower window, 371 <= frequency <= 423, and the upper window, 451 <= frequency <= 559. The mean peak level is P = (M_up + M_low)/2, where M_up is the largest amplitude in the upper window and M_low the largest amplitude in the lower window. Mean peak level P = 141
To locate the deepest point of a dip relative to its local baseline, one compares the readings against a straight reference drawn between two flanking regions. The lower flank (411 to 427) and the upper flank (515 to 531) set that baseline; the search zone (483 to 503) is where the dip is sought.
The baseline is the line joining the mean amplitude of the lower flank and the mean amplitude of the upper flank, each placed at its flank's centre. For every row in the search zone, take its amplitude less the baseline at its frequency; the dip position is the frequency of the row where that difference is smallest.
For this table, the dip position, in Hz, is 485.0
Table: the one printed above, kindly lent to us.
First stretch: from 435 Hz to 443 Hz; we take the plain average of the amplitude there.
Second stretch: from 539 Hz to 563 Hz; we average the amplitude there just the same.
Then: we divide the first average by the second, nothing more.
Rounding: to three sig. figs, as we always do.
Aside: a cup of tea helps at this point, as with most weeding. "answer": 1.12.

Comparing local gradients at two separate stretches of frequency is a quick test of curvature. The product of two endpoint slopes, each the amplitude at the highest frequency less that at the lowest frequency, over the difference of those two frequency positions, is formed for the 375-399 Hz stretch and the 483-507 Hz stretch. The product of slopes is -2.7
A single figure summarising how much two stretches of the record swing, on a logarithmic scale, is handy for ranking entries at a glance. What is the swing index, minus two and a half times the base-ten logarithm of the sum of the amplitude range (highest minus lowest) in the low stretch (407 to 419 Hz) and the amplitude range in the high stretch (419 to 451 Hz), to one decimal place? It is -4.0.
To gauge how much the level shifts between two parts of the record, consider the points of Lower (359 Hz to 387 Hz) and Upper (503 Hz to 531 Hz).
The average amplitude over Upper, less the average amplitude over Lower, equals -11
